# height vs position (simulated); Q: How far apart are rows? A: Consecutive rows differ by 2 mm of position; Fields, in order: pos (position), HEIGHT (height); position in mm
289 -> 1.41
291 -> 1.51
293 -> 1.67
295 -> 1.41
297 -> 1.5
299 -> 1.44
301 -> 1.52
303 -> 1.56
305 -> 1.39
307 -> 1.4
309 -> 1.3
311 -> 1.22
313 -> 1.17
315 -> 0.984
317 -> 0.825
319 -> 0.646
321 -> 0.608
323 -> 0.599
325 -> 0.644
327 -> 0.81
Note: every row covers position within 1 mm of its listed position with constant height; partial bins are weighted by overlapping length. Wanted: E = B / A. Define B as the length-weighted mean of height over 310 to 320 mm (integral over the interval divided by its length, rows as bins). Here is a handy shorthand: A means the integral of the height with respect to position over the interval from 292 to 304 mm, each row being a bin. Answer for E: 0.05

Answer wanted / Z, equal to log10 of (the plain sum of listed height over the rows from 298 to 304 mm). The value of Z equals 0.655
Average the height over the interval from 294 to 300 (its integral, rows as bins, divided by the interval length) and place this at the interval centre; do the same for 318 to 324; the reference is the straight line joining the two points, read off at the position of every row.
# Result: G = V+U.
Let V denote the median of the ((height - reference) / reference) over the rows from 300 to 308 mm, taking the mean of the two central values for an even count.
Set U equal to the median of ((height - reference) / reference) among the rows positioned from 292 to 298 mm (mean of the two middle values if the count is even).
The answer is 0.255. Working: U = 0.03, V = 0.22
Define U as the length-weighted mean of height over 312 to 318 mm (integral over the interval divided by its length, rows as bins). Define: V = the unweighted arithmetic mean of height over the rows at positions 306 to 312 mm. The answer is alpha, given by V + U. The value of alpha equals 2.30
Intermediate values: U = 0.99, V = 1.31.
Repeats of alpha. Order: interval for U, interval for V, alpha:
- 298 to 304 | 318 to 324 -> 2.12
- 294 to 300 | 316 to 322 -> 2.14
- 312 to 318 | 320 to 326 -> 1.61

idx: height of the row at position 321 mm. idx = 0.608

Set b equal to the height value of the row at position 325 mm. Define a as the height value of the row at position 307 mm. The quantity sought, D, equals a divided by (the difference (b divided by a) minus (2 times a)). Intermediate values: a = 1.4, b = 0.644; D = -0.6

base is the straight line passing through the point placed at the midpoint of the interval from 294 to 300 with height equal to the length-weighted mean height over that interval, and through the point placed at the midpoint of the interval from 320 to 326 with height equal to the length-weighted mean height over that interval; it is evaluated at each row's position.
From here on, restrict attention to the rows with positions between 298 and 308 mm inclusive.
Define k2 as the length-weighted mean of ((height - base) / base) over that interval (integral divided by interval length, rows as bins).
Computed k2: 0.17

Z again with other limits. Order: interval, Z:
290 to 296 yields 0.662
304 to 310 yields 0.612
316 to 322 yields 0.318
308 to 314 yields 0.567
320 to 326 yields 0.267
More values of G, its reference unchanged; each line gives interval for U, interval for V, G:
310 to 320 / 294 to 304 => 0.235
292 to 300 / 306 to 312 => 0.304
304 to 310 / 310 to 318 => 0.486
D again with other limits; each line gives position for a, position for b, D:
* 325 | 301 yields 0.6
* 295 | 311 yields -0.7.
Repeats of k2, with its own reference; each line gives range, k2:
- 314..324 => -0.02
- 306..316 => 0.21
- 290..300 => 0.00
